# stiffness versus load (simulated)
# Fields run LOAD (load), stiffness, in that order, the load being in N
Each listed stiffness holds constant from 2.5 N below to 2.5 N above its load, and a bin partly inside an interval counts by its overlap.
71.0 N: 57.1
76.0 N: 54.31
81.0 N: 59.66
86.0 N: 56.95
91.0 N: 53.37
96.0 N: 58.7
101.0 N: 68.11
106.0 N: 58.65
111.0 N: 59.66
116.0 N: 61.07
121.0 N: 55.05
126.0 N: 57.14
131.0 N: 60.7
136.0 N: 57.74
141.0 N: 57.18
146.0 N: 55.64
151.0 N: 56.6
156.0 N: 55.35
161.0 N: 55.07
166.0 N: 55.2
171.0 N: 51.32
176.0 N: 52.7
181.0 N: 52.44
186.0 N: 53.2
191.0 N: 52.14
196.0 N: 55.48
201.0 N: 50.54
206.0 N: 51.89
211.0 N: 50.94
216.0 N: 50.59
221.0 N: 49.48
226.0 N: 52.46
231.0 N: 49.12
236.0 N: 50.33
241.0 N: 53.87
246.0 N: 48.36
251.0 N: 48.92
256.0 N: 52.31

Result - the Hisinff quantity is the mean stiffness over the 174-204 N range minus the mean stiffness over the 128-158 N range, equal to -4.5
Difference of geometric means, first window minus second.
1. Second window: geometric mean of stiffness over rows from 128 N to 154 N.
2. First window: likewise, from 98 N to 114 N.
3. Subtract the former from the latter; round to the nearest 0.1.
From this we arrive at 4.5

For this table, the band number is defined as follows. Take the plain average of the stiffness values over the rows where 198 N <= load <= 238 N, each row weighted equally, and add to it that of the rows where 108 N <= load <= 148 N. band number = 109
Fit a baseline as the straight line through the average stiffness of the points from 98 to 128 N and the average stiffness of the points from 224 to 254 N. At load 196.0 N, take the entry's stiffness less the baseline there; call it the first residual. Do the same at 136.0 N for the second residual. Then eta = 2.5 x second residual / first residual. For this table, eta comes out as -0.72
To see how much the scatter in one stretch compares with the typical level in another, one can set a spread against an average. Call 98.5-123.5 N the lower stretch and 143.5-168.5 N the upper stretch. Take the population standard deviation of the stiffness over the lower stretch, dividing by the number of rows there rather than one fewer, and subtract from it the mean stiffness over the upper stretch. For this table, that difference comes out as -51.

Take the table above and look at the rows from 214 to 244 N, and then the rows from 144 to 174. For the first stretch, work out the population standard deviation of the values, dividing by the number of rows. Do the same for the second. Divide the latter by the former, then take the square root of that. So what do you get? 1.0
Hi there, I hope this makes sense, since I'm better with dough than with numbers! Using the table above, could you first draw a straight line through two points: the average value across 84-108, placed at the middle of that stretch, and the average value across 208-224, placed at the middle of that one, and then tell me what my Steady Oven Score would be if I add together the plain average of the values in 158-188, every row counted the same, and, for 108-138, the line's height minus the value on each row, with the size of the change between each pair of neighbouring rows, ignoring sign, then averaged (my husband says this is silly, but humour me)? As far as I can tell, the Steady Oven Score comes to 57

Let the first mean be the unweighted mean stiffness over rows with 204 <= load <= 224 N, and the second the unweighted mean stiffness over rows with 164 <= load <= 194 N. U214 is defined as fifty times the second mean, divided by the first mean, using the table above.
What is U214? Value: 52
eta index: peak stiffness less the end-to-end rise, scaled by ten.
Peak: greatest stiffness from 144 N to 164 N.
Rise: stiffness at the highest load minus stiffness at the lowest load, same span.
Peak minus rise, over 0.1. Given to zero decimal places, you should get 572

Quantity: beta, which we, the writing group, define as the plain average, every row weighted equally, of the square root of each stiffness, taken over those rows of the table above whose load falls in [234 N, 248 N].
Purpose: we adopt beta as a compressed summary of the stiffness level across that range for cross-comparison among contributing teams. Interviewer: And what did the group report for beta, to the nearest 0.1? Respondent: 7.1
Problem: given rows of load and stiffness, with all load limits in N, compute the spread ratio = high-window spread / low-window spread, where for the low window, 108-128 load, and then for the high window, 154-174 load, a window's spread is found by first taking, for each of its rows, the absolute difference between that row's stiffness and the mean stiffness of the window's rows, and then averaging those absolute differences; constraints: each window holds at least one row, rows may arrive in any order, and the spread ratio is 0.68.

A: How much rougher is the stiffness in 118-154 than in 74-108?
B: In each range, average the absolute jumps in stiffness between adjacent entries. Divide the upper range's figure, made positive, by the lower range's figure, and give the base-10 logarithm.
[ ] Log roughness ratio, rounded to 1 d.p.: -0.5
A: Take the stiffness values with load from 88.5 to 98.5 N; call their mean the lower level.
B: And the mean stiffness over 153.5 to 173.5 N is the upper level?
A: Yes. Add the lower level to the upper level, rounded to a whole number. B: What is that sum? 110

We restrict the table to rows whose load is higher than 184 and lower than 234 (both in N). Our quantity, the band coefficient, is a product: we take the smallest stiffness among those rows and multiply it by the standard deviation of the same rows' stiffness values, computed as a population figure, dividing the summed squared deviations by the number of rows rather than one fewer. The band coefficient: 88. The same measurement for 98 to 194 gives 199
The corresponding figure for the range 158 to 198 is 76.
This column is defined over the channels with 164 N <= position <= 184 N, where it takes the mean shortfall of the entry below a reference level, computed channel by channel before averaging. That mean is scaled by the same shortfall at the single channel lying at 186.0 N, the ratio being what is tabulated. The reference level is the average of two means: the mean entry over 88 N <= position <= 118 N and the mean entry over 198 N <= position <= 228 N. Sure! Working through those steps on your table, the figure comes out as 1.1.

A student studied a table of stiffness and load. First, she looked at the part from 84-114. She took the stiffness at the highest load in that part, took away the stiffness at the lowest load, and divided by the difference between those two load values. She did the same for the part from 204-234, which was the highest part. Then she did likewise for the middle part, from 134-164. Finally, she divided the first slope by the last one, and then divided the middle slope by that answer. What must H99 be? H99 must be 0.11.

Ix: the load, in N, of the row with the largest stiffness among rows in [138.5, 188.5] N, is 141.0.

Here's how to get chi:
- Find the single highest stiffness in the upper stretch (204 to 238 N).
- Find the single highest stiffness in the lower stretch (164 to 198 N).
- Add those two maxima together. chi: 108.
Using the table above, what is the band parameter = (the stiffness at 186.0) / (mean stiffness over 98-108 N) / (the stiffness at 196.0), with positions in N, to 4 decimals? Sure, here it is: 0.0151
